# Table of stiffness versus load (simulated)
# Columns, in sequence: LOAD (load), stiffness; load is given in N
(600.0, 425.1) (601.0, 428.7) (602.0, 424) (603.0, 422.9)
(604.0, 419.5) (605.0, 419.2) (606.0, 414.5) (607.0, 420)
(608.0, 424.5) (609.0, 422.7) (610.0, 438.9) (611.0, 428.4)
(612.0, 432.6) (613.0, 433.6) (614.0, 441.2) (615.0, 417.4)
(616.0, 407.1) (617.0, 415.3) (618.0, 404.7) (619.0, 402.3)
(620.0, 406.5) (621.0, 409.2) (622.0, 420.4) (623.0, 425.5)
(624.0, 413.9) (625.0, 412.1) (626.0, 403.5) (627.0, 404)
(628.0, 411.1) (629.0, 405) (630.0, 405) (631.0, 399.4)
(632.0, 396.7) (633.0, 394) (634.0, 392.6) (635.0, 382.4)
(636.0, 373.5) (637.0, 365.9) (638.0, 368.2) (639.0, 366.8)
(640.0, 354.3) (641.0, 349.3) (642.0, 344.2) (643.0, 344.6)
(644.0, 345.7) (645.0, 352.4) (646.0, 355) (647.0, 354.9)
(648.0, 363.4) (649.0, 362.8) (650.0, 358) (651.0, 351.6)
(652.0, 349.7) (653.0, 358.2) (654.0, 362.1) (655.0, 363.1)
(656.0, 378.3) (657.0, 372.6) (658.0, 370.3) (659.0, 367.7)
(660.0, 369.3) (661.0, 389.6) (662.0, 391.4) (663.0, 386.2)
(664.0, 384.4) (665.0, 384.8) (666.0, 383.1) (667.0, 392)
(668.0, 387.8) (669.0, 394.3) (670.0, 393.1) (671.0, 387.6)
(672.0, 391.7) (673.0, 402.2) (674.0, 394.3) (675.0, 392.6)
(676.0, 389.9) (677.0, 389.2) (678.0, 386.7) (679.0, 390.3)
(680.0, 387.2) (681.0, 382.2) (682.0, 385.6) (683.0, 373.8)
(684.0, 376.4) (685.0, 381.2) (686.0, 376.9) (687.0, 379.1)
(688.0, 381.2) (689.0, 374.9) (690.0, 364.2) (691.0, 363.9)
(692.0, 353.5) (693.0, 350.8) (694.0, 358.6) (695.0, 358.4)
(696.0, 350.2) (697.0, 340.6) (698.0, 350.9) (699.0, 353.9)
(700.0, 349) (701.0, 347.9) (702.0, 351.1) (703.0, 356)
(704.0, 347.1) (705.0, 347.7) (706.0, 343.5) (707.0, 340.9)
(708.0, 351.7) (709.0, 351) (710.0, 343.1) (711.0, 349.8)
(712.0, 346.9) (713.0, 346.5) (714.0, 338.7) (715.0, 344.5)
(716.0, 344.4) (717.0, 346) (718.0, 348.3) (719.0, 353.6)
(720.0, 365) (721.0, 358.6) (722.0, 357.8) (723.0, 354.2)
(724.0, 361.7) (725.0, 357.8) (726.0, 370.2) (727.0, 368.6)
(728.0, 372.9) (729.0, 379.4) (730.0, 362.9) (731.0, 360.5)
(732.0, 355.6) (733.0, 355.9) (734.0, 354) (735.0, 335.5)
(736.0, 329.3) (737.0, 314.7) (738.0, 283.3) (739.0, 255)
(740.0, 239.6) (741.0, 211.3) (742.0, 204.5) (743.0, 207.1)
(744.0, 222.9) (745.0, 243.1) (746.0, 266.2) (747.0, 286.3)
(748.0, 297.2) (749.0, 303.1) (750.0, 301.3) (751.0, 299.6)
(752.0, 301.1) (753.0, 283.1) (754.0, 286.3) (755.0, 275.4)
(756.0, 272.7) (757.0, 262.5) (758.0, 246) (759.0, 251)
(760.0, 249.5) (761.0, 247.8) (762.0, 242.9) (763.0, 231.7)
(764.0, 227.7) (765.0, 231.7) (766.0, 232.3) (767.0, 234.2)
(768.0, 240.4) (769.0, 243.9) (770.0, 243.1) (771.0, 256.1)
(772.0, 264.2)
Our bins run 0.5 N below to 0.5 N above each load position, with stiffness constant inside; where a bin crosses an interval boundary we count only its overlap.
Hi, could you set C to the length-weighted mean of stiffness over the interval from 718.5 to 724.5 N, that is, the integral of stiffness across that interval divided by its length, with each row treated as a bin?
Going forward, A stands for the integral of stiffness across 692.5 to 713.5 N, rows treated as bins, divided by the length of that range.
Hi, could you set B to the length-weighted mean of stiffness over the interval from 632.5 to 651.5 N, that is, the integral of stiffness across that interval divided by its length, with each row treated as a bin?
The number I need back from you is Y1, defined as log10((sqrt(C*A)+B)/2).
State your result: 2.55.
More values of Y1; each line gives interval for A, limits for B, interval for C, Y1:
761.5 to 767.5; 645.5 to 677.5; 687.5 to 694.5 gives 2.52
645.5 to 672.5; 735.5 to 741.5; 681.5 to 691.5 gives 2.51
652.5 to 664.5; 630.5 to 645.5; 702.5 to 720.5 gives 2.56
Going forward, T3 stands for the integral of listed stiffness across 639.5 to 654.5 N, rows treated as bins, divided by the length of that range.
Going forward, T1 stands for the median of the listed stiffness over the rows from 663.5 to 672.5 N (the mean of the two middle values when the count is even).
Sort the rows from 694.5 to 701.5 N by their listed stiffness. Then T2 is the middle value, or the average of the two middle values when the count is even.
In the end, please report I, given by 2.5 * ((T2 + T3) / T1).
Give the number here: 4.5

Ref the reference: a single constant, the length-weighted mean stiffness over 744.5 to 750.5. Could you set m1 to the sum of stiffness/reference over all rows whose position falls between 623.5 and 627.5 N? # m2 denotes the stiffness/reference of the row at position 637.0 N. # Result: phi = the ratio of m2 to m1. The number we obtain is 0.22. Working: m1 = 5.8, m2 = 1.29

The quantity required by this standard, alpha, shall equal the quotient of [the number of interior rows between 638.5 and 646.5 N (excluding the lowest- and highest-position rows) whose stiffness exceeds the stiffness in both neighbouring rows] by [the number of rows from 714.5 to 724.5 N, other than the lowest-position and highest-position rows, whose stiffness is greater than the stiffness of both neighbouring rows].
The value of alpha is 0.0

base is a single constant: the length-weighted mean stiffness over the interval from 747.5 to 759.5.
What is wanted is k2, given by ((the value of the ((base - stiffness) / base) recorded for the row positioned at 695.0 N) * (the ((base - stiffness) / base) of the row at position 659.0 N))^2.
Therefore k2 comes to 0.007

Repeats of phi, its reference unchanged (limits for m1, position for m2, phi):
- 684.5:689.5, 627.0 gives 0.21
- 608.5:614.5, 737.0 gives 0.12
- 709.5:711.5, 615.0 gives 0.60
